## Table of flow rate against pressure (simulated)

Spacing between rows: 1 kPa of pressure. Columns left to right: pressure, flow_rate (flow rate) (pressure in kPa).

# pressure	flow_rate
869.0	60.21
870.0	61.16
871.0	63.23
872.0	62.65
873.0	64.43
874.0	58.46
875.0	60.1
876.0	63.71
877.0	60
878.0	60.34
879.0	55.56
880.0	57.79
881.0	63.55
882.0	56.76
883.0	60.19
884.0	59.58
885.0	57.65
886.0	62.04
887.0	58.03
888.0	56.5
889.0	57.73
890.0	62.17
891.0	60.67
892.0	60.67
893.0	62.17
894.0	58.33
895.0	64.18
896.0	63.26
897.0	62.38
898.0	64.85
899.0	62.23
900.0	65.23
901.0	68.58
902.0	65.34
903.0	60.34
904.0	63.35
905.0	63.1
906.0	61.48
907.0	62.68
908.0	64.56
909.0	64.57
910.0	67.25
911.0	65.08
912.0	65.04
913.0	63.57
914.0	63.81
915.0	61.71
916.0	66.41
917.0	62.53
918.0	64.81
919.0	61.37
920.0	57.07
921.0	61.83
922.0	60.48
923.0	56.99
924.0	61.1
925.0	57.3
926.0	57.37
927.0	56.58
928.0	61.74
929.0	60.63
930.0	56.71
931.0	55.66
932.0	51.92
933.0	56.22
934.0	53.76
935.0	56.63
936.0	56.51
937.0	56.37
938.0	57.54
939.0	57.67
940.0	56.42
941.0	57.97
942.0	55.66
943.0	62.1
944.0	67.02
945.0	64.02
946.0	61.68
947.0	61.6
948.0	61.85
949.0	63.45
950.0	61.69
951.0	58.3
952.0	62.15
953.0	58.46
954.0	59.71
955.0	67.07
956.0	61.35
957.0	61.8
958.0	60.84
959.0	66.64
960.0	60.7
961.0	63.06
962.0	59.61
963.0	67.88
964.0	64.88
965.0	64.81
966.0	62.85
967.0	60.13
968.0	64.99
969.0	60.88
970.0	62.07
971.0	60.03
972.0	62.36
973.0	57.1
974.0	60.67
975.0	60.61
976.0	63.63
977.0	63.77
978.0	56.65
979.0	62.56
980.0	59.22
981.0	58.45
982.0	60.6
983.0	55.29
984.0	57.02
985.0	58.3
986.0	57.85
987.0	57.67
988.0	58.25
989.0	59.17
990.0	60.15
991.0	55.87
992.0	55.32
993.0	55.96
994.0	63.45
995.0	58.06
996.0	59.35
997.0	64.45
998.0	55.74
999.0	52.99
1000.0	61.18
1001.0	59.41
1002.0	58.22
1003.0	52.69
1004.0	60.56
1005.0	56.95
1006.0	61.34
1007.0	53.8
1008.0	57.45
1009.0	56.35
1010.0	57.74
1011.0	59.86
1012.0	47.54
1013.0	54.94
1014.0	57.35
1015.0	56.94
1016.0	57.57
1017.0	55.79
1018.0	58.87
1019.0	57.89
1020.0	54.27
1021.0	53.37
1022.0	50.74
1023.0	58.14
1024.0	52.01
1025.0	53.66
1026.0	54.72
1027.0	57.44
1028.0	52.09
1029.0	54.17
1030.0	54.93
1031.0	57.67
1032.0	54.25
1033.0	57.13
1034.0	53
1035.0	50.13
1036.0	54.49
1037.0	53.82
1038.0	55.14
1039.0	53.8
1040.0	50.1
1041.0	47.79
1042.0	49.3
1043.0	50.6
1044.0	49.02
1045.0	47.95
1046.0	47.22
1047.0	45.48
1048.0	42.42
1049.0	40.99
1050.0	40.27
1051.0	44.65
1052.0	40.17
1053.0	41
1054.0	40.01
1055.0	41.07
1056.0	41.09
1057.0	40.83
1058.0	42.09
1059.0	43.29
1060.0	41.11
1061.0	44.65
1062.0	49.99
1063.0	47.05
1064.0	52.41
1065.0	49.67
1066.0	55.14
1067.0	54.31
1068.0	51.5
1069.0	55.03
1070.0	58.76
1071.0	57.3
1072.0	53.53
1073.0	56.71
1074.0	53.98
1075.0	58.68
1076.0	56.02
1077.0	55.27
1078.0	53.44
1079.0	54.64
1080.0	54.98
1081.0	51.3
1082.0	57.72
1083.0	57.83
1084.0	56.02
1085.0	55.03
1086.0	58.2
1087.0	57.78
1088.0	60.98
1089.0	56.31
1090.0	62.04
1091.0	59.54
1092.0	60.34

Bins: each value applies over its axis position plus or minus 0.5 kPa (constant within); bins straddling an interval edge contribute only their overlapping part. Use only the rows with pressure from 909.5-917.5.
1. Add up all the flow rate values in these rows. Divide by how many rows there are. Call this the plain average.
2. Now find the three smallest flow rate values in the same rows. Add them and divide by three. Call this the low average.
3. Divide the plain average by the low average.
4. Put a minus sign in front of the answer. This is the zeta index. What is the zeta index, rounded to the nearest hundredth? -1.03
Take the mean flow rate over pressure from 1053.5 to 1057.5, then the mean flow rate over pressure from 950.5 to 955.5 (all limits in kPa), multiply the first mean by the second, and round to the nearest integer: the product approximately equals 2491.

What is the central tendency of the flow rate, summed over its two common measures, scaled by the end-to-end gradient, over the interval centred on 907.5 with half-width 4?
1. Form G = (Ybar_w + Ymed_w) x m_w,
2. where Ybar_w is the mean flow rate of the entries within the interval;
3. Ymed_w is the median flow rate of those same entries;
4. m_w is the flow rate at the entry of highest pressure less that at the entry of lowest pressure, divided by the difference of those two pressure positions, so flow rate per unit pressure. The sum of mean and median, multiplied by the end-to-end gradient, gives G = 32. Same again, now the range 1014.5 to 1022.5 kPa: -99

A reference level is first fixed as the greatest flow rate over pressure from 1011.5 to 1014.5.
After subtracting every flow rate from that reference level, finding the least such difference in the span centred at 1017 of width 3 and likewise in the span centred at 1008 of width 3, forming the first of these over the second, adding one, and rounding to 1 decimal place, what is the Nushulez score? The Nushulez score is 16.2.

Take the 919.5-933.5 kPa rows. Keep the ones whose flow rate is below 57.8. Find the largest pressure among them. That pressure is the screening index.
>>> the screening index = 933.0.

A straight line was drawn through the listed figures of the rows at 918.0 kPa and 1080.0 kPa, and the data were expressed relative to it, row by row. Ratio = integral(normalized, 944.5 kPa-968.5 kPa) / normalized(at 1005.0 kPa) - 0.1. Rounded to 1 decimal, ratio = 25.0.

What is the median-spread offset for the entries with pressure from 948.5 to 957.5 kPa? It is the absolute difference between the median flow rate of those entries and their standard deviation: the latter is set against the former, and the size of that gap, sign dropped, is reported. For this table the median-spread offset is 59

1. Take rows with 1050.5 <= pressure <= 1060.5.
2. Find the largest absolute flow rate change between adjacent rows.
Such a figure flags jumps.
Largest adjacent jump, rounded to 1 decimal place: 4.5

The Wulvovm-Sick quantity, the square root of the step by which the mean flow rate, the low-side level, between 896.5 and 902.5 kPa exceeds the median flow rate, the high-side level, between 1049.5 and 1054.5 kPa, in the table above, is 4.9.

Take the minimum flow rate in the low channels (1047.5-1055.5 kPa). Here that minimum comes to 40.01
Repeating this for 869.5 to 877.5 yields 58.46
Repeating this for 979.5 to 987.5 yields 55.29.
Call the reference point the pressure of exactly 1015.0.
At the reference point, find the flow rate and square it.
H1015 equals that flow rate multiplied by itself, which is 3242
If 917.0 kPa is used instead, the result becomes 3910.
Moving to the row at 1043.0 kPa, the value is 2560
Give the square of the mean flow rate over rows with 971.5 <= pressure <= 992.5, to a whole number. 3489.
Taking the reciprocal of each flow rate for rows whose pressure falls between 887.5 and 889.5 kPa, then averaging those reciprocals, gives 0.0175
